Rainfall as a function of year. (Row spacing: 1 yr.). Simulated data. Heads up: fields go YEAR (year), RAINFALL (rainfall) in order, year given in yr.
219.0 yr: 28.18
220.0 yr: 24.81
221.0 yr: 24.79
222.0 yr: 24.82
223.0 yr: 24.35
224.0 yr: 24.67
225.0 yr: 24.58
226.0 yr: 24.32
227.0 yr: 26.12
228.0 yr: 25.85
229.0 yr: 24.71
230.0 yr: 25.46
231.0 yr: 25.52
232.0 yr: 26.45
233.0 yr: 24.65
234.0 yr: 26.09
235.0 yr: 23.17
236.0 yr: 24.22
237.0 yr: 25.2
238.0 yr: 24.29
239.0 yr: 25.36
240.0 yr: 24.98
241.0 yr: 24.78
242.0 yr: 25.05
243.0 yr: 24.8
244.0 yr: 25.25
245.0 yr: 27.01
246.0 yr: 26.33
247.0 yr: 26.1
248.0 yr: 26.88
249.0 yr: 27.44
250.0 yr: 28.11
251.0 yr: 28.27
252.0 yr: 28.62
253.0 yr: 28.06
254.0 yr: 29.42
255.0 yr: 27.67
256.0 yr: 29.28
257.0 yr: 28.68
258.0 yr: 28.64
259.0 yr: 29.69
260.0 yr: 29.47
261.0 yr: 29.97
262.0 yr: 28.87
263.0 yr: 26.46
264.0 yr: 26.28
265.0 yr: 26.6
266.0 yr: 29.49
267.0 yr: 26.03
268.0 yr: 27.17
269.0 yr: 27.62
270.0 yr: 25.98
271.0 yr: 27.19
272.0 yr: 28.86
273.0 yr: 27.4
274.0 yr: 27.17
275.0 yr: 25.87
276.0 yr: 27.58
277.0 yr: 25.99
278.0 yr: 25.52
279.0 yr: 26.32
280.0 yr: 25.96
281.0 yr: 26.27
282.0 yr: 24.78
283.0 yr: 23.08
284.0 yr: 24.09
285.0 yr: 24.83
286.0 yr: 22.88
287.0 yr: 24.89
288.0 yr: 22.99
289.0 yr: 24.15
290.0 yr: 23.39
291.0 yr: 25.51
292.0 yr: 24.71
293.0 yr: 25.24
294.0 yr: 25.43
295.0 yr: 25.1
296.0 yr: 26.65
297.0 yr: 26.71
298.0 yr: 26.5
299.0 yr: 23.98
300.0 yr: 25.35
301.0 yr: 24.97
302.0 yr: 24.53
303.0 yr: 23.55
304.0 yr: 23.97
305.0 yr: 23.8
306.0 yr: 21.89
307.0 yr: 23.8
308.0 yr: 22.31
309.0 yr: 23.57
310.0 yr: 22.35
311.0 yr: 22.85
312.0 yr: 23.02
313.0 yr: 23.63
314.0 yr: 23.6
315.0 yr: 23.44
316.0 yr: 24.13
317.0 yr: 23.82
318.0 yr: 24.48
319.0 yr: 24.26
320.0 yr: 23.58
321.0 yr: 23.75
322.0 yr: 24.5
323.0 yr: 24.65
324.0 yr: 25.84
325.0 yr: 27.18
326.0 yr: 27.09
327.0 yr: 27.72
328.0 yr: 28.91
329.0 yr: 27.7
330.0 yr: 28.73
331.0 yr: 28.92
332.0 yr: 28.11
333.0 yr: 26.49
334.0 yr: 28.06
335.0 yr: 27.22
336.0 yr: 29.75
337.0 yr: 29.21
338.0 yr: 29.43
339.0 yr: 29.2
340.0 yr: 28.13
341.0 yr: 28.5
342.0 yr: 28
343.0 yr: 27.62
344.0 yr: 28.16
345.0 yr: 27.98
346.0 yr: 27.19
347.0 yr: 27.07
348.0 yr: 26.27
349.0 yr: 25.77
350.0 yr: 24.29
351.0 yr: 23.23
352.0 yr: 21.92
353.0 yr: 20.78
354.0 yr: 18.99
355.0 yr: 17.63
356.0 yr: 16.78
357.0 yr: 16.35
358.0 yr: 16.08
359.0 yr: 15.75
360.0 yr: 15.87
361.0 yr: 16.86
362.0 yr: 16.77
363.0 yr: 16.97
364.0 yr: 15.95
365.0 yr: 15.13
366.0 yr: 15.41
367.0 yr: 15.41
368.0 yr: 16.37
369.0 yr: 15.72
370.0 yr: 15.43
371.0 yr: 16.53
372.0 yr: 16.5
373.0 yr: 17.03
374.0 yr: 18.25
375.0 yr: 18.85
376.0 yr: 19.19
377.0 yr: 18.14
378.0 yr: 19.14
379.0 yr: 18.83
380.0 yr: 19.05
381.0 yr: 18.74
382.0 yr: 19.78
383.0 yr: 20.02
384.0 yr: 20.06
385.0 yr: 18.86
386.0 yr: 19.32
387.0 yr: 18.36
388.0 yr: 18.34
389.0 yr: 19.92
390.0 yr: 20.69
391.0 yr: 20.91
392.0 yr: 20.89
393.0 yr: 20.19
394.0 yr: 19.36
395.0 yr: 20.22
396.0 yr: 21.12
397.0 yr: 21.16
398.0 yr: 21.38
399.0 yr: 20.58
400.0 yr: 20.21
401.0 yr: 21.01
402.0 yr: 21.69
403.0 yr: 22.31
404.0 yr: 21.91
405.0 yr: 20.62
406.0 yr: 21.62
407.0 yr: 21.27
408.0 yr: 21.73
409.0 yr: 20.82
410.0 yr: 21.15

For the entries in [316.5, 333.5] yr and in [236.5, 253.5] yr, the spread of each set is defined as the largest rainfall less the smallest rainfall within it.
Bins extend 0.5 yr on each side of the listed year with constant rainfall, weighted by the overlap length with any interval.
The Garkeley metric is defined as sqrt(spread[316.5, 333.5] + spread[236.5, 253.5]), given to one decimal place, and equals 3.1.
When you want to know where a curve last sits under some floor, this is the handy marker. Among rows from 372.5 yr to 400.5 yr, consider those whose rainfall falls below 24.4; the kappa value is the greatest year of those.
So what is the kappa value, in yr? 400.0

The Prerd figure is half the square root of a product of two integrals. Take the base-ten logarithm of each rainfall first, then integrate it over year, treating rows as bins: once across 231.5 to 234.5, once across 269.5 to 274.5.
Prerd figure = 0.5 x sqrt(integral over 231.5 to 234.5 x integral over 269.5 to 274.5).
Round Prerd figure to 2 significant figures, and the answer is 2.8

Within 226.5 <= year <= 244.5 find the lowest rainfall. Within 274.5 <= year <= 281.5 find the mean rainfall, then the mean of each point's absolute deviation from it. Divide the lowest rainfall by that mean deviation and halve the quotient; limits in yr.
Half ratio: 27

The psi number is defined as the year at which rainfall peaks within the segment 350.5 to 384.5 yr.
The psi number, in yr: 351.0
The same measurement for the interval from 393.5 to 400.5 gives 398.0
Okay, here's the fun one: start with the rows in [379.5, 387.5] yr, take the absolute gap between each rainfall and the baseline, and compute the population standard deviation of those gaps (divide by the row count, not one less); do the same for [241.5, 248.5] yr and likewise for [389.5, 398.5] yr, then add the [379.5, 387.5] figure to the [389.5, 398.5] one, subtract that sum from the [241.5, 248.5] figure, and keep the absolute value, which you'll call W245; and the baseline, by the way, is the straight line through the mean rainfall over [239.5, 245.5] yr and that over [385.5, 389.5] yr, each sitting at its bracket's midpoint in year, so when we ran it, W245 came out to 0.22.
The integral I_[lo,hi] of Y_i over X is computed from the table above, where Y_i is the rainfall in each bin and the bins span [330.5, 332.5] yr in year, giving 57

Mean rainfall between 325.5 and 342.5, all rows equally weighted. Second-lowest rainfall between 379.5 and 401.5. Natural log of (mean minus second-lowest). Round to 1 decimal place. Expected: 2.3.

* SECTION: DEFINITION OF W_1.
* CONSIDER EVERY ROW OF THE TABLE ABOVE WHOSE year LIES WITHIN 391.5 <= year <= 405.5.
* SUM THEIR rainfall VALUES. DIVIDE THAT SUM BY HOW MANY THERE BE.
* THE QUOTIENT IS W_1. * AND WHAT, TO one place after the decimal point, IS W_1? 20.9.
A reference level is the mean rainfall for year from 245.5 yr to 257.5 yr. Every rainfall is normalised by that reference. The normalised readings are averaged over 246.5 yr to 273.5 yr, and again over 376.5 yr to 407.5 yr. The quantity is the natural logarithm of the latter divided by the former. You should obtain -0.33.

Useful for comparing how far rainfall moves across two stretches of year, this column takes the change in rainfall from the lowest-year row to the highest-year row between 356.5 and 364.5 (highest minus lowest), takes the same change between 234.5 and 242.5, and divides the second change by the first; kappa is -4.7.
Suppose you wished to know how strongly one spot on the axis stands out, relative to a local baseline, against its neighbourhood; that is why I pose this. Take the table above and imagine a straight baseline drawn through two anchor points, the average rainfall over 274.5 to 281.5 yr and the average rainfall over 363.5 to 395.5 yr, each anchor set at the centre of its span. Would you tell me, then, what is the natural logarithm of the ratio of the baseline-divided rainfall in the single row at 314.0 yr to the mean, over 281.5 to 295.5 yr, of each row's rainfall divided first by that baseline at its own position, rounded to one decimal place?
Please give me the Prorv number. 0.0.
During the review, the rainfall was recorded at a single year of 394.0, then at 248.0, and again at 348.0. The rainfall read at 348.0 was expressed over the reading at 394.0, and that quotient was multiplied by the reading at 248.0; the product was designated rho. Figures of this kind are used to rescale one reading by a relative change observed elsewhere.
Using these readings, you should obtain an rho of 36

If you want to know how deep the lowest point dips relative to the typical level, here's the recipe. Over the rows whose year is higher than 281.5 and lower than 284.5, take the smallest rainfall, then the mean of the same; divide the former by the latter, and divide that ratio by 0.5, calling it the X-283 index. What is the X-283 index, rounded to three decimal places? 1.925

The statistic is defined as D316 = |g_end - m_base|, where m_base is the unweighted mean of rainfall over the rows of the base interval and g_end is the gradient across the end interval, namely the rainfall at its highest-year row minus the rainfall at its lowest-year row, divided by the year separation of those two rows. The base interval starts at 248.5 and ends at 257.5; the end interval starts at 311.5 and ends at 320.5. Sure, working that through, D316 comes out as 28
